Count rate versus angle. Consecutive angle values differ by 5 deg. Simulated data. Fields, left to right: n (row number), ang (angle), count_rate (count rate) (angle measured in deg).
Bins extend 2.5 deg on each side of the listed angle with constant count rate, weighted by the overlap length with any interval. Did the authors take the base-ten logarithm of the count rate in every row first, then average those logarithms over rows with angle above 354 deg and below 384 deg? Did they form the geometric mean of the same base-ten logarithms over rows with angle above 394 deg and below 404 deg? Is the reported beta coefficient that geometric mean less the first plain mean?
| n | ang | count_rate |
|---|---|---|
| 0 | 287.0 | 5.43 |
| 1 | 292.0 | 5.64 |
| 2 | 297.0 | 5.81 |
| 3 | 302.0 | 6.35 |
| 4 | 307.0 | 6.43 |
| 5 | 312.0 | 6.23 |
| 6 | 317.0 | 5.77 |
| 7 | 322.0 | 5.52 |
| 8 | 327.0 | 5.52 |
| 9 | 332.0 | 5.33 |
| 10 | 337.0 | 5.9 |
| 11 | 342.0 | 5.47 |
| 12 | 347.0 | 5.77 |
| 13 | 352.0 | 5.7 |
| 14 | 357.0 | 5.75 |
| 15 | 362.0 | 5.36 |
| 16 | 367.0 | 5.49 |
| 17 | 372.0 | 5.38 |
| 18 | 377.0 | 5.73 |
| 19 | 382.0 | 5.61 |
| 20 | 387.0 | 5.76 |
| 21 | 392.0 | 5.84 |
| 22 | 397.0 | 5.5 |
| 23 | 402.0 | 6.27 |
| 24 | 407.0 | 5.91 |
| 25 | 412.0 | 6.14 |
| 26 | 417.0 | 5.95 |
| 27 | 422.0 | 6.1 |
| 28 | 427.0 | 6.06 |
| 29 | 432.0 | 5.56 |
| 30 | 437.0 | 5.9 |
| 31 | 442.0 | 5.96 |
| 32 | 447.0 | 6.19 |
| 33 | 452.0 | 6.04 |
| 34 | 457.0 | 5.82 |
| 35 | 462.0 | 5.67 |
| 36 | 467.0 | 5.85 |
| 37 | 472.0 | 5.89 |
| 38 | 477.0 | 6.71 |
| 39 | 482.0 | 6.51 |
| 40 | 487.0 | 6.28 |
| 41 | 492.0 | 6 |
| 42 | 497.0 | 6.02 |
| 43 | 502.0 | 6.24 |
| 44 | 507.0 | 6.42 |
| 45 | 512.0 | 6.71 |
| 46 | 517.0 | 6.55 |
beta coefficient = 0.024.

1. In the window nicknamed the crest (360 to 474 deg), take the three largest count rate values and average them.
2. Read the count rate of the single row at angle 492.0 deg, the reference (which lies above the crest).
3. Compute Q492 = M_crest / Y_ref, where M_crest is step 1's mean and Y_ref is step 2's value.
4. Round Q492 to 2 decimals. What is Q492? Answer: 1.03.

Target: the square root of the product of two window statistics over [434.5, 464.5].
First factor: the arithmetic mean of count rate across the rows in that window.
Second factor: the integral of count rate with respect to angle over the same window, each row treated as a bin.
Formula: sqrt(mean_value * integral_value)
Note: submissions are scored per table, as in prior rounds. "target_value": 32.5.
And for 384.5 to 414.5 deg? 32.3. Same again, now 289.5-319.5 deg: 33.1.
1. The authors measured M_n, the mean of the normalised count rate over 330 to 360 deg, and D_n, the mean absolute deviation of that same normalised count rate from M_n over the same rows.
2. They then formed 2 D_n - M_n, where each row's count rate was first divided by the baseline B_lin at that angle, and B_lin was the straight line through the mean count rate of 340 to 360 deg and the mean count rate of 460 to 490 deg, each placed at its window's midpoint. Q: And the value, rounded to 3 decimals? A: -0.947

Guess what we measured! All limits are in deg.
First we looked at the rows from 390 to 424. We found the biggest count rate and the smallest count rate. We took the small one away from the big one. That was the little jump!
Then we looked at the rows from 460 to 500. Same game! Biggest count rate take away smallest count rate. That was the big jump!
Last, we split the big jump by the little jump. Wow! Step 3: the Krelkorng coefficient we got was 1.4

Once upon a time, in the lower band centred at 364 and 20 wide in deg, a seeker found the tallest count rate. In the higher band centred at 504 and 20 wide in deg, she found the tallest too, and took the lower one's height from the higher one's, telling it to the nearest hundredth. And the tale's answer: 0.96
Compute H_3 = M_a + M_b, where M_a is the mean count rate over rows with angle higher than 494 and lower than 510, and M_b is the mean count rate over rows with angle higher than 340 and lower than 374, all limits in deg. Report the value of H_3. 11.8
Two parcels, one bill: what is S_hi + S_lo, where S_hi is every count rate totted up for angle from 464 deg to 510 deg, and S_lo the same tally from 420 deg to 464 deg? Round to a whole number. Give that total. 109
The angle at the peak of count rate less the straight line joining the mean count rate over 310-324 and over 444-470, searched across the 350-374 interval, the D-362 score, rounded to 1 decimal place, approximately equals 357.0 deg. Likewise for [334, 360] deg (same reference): 337.0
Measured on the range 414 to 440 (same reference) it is 422.0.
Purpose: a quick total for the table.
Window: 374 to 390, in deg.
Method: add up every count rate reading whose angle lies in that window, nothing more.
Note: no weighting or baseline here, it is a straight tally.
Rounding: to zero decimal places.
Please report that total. 17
